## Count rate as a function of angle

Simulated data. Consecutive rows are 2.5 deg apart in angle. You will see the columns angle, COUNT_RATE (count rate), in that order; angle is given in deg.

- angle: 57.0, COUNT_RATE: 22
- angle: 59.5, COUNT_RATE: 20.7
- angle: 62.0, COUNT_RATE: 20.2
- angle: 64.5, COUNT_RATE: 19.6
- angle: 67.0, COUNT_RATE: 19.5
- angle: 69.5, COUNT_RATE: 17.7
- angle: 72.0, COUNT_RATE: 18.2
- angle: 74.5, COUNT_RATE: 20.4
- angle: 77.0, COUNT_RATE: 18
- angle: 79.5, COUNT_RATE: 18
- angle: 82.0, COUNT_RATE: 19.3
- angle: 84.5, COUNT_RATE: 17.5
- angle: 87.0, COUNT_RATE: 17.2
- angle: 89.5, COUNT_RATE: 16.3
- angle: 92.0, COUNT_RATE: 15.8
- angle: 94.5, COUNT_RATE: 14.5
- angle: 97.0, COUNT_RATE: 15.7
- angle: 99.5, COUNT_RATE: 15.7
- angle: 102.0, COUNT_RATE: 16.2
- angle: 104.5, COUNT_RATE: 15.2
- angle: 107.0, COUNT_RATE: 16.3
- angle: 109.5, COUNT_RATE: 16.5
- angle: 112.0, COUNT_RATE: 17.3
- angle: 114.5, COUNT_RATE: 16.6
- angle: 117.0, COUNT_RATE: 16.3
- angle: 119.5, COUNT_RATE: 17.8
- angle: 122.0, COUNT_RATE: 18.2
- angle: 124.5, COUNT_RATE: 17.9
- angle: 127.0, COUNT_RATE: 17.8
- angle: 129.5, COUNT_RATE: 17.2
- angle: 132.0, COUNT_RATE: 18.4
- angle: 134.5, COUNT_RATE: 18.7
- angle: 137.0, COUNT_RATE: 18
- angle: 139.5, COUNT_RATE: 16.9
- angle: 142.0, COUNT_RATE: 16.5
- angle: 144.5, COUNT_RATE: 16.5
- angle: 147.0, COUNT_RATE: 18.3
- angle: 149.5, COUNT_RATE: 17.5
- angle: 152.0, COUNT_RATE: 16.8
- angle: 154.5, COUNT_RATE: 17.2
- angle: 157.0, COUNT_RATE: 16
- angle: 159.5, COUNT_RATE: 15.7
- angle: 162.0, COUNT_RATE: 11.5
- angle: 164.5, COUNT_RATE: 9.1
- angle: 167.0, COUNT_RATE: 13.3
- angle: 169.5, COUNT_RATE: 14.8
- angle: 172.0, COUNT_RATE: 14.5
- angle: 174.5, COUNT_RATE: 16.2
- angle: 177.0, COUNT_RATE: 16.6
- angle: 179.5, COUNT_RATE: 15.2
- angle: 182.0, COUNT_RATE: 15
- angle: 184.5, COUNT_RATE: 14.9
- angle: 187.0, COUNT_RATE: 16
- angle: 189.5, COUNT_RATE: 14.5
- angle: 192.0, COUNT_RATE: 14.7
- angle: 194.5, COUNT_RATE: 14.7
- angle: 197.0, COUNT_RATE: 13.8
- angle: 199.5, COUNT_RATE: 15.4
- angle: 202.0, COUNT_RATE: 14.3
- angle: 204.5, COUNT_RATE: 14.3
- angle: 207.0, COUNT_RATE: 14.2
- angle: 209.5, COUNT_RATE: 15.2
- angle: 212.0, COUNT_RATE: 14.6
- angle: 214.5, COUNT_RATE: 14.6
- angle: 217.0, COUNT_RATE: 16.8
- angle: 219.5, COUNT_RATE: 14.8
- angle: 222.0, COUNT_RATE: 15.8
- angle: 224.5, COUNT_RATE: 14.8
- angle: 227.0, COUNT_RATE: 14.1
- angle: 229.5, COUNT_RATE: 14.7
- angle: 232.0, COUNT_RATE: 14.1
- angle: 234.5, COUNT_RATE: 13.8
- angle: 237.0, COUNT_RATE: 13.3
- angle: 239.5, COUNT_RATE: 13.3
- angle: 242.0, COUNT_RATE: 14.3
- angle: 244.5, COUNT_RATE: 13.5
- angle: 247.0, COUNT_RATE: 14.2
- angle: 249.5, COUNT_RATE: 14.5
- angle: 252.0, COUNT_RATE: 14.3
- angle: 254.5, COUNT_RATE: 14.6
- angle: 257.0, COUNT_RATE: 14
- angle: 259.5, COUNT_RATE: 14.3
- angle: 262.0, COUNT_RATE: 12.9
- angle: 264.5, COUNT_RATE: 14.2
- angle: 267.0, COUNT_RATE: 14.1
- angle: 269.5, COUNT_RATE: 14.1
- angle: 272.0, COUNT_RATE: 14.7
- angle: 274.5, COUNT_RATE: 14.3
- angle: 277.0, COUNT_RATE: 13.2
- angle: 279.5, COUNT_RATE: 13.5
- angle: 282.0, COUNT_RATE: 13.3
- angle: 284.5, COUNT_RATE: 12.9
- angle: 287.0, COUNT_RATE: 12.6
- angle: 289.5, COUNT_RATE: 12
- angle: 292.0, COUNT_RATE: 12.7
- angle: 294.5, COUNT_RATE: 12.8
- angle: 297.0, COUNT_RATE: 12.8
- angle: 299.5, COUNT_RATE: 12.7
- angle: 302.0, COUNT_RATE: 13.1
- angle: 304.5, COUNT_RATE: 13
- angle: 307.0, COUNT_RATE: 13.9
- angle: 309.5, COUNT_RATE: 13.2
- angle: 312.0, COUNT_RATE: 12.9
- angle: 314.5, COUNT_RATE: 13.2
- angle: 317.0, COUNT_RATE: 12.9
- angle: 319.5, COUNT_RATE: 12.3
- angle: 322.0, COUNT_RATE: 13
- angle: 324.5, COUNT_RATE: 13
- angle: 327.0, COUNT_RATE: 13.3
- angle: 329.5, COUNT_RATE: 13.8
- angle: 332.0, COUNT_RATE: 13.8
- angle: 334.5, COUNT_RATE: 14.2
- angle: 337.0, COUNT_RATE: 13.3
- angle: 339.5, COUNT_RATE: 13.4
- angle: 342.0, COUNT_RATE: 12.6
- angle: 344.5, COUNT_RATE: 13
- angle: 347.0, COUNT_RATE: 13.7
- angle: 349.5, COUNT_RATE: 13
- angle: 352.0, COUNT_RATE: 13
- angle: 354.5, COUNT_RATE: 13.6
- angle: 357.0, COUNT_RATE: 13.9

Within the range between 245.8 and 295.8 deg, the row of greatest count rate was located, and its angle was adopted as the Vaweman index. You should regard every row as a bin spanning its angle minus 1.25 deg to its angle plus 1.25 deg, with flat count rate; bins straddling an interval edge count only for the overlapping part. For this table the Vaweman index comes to 272.0 deg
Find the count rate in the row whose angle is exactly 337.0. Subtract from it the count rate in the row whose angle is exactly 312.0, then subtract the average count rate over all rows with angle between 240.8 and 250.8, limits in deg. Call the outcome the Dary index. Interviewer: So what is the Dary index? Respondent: -14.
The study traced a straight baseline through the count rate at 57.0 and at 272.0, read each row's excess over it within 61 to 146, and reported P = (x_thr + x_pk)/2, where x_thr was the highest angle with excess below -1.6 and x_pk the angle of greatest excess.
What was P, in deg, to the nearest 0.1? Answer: 139.5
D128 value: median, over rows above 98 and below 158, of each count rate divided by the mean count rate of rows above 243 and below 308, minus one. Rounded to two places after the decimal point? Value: 0.26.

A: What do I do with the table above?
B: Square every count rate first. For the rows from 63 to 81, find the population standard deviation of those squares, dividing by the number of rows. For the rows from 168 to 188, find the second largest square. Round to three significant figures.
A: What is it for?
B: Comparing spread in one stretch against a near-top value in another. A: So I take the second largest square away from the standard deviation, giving -226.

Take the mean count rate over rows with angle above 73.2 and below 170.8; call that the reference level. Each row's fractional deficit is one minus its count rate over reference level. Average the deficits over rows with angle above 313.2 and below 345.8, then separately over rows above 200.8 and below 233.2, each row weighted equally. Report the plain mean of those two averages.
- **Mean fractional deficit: 0.16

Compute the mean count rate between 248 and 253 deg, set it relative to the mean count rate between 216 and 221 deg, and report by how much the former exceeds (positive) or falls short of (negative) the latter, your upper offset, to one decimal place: -1.4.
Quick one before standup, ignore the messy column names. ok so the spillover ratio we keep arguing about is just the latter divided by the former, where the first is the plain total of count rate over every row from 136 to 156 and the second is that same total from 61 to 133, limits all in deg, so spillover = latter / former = 3.7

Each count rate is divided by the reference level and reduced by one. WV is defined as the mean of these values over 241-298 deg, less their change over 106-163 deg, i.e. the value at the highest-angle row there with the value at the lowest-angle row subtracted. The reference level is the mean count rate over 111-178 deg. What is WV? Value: 0.1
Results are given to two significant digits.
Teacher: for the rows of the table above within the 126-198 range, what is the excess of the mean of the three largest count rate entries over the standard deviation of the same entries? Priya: 16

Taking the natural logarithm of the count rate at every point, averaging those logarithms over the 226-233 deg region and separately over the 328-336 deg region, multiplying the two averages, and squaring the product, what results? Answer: 49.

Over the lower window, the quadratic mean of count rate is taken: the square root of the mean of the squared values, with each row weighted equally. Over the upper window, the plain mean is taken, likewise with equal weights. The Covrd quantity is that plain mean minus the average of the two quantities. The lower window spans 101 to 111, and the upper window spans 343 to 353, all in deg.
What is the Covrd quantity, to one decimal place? -1.4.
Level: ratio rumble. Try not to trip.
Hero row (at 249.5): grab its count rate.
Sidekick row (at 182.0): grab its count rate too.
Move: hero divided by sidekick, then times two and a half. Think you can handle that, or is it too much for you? 2.42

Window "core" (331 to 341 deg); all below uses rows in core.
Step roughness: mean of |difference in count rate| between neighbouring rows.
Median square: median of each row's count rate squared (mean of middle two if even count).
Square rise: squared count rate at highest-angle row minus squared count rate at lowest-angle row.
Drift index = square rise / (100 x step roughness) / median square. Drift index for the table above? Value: -0.0013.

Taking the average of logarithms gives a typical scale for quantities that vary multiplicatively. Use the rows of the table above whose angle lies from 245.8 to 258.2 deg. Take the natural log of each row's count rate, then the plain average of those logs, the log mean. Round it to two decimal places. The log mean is 2.66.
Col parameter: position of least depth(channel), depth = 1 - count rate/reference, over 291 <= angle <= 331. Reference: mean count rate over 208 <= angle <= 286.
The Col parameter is 307.0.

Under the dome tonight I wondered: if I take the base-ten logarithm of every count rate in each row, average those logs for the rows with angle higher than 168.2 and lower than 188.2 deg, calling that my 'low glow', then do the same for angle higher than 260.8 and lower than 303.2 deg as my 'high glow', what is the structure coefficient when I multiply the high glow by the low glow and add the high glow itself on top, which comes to 2.46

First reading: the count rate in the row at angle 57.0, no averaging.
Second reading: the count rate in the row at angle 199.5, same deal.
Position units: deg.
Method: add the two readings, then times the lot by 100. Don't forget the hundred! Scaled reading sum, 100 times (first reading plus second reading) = 3740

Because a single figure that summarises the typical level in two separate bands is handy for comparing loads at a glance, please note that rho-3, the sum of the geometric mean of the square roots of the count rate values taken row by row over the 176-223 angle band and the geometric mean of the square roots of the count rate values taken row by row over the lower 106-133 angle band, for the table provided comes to 8.0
